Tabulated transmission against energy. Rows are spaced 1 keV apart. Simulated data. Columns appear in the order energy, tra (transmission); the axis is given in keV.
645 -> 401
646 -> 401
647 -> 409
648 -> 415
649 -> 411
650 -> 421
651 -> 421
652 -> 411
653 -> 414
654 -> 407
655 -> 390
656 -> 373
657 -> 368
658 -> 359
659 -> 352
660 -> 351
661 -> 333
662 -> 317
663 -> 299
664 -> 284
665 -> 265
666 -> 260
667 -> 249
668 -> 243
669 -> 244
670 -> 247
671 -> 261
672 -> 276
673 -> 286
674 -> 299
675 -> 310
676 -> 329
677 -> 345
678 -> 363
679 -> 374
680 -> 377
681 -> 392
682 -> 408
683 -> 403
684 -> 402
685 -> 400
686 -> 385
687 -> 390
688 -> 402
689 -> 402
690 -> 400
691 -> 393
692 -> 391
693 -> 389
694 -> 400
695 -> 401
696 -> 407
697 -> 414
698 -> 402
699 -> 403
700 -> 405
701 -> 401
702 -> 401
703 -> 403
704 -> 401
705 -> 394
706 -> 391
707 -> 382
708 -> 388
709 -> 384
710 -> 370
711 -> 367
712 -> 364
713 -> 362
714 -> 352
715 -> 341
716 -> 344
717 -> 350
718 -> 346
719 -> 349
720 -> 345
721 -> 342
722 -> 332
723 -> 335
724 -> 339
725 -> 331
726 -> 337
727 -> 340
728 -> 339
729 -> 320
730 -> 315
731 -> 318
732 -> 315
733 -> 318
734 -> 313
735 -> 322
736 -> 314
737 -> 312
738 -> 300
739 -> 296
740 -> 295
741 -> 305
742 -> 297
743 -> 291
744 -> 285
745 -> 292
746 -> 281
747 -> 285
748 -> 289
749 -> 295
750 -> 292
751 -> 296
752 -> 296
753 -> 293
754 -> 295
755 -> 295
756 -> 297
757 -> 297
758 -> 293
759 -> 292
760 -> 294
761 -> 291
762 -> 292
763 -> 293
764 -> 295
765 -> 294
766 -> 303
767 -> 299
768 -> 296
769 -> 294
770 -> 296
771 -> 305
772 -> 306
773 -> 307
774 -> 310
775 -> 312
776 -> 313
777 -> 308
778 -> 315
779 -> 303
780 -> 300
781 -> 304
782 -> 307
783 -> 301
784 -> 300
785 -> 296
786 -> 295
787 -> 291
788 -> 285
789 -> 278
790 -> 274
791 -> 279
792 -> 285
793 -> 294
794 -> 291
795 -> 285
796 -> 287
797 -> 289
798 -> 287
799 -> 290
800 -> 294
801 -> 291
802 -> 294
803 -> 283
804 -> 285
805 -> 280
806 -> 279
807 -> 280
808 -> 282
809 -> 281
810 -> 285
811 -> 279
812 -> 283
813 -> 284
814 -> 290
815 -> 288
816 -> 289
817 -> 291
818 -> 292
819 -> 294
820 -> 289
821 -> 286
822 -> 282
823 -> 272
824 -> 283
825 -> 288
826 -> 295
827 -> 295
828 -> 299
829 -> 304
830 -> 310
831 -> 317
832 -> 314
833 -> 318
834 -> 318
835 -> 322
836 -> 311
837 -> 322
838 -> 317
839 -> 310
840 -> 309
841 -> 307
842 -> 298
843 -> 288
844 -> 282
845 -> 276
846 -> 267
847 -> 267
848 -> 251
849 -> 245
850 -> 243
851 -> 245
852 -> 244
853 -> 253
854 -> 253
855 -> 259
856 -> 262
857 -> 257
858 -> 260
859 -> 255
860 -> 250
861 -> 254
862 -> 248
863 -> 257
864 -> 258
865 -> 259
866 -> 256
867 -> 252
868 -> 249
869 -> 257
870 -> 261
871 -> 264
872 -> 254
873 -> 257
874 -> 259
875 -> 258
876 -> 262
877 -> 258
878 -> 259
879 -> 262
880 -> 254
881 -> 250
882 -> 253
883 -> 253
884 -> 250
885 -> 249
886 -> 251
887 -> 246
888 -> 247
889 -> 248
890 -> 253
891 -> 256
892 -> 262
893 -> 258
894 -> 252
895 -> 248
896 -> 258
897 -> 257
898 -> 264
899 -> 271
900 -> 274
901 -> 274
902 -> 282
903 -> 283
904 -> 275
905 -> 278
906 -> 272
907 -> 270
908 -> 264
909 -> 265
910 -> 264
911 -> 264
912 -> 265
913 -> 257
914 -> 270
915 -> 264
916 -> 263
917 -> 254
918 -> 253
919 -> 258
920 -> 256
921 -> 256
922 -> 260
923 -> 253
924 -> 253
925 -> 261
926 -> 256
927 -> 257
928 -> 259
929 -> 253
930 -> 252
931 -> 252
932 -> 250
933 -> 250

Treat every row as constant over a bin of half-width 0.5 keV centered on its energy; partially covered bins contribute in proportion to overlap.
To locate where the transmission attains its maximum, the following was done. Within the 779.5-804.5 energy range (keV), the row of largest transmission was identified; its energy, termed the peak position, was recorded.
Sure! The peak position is 782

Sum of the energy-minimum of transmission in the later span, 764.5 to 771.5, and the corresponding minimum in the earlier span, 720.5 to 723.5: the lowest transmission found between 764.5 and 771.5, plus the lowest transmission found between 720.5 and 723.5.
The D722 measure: 626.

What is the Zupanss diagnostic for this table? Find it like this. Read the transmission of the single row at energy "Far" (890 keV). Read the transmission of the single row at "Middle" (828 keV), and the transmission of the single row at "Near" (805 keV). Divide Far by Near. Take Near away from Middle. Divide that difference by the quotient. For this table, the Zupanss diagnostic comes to 21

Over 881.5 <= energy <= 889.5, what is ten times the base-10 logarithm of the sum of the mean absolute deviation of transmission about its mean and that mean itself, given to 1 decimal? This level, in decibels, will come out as 24.0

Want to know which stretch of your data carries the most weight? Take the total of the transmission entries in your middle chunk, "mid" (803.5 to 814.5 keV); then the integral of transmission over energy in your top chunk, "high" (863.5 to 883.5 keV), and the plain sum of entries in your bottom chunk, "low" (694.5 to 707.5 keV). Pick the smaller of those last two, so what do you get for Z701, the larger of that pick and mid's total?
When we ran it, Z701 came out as 5135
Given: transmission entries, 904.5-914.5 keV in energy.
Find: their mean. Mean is 267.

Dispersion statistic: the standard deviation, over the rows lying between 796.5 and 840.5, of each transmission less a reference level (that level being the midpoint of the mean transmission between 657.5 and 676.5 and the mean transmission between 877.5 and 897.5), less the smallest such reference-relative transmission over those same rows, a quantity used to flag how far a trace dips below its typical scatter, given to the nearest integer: 15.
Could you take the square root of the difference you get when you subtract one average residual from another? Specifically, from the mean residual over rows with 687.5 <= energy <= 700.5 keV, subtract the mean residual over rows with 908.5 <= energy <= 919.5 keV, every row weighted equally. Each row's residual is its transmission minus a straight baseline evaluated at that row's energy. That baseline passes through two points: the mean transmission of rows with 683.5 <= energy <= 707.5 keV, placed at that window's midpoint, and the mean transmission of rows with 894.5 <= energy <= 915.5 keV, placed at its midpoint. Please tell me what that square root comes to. 1.4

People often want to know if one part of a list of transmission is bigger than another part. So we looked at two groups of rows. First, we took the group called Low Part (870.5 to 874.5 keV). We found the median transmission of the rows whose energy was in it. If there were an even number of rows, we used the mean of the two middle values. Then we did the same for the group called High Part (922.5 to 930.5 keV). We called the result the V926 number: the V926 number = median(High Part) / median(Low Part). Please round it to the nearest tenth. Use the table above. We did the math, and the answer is 1.0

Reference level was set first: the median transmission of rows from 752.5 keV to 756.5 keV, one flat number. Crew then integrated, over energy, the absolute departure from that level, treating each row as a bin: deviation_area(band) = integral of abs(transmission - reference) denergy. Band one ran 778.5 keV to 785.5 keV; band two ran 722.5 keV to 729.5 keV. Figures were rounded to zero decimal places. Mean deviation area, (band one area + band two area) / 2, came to 161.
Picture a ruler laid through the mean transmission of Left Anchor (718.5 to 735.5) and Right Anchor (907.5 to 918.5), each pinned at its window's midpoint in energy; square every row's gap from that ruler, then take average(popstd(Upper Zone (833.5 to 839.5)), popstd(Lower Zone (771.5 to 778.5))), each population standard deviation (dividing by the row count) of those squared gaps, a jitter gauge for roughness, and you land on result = 128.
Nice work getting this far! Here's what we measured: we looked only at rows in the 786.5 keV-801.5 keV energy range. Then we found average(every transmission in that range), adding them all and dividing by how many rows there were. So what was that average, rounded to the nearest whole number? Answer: 287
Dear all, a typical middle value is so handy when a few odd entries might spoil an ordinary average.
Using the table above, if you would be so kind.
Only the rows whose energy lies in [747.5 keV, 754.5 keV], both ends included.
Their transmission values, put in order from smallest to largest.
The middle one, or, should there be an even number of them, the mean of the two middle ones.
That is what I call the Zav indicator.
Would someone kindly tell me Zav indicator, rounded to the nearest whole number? 295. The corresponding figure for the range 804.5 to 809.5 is 280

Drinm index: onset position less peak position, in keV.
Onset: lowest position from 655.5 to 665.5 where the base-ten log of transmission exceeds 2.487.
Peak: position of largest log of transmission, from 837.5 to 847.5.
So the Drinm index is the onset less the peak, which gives -182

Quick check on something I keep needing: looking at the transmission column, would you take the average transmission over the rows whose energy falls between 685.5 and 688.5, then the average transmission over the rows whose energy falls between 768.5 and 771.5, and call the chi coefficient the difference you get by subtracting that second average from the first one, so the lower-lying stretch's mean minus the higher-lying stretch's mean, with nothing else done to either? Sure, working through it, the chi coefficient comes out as 94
